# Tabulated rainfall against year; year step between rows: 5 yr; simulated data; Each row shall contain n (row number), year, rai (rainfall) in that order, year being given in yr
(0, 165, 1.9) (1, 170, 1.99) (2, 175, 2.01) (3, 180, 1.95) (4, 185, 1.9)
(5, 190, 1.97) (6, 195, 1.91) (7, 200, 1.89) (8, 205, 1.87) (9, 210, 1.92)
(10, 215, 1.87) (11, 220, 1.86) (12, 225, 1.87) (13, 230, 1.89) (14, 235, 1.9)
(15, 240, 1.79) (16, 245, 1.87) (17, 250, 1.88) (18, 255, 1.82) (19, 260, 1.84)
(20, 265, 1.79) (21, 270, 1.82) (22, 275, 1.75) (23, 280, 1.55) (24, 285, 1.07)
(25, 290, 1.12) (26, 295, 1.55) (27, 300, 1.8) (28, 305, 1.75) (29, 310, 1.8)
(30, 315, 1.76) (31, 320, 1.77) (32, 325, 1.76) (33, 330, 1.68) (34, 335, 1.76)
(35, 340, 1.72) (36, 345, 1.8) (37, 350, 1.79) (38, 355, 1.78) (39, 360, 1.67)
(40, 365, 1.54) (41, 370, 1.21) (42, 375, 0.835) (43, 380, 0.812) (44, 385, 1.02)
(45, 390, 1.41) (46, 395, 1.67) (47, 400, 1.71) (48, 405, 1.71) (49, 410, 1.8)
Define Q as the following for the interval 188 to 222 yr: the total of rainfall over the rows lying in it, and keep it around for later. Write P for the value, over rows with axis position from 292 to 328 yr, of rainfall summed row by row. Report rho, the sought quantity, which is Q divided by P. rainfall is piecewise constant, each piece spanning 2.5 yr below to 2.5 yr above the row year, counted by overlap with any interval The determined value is 1.09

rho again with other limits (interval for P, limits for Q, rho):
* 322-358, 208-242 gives 1.07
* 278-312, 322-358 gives 1.16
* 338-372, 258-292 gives 0.95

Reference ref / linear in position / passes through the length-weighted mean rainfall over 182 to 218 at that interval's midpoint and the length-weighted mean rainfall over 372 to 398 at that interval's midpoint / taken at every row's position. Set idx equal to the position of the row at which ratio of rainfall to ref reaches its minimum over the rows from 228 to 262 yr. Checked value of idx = 240 yr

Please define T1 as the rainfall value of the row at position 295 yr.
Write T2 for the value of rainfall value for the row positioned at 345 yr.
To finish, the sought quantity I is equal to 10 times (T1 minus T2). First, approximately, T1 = 1.55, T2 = 1.8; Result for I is -2.5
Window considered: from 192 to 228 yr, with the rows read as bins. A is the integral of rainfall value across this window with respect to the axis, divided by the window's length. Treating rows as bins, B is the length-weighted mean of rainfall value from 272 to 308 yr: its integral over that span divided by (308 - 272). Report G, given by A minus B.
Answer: 0.36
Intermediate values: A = 1.89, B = 1.52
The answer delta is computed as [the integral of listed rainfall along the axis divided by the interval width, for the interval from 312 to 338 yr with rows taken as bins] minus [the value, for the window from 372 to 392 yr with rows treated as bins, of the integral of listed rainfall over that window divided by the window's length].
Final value 0.7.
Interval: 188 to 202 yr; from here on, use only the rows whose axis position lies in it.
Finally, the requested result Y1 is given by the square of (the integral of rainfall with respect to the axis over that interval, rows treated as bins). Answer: 725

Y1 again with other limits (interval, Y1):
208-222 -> 695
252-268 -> 847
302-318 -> 803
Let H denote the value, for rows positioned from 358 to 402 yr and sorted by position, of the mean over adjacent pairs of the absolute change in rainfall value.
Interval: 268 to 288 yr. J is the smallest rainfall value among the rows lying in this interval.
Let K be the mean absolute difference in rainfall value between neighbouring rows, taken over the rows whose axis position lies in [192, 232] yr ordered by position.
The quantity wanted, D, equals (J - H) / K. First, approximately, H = 0.22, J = 1.07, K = 0.026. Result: 33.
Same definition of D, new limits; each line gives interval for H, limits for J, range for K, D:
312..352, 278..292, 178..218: 22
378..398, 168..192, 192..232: 63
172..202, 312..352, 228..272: 35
